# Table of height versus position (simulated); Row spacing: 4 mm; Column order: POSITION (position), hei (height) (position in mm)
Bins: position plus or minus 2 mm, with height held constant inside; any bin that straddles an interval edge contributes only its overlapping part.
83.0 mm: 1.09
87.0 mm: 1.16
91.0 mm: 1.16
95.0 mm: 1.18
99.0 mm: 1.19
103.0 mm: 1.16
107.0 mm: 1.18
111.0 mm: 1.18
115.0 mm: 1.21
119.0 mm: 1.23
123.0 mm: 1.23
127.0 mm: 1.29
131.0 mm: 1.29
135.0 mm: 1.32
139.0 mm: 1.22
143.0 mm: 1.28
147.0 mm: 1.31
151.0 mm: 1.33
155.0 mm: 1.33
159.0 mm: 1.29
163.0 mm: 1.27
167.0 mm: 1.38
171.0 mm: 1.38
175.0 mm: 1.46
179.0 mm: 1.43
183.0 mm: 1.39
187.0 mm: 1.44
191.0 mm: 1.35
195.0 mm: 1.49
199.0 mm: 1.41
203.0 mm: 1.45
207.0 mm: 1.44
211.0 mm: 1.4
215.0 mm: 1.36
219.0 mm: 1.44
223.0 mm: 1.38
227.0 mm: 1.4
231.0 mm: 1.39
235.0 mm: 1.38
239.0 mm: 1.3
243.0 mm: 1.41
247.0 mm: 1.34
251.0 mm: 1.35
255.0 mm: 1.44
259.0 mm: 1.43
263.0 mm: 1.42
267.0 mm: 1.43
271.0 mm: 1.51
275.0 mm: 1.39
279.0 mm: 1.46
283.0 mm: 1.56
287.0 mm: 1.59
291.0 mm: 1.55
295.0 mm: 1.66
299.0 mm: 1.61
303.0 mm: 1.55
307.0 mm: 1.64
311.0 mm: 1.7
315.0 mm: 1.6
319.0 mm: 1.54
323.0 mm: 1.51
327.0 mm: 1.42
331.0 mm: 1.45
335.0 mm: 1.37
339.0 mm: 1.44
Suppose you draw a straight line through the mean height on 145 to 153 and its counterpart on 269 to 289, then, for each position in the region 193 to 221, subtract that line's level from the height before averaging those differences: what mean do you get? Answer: 0.03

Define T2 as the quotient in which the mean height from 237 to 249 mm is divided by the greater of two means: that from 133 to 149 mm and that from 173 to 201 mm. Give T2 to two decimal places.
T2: 0.95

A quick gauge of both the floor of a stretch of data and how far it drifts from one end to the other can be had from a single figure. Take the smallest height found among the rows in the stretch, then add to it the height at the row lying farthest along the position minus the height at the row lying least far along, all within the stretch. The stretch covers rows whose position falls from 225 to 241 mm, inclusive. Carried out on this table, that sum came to 1.20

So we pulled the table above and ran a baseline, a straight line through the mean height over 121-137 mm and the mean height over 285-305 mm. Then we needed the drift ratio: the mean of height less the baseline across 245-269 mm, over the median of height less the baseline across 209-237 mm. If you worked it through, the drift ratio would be 1.5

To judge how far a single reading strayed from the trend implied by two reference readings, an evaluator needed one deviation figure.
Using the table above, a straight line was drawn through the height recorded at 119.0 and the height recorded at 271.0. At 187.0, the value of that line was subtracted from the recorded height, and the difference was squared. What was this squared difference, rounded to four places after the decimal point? 0.0072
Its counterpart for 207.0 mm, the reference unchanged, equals 0.0023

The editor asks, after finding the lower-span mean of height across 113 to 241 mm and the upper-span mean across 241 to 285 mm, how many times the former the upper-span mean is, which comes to 1.058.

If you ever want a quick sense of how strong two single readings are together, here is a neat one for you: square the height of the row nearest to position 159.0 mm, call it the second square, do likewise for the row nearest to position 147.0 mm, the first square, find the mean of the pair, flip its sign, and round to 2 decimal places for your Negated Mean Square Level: -1.69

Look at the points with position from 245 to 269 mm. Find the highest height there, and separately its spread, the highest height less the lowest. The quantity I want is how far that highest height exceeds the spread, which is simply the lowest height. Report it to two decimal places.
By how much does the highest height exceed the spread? 1.34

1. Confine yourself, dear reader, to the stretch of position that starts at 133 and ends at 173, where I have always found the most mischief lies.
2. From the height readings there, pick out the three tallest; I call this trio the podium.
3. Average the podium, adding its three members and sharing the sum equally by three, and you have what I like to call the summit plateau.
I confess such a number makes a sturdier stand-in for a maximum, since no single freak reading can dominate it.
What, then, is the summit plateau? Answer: 1.4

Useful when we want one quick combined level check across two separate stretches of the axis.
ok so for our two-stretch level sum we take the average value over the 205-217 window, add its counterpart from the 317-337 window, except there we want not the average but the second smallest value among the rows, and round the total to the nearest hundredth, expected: 2.82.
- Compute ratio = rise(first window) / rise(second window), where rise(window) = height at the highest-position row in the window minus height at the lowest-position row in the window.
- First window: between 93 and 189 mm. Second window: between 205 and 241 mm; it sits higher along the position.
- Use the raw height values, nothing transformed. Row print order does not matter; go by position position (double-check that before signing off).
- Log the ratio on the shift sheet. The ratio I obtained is -1.9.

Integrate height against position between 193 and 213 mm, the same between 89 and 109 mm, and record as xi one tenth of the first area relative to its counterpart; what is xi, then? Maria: 0.12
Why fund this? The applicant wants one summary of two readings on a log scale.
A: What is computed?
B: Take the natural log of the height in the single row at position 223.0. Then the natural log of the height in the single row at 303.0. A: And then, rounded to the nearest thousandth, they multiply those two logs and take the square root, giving 0.376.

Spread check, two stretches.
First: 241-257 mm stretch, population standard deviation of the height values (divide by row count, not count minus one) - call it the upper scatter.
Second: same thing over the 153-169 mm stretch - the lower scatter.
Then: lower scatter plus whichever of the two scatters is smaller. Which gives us 0.08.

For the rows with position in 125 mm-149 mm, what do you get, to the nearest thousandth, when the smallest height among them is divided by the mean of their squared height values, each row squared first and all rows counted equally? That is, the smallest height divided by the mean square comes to 0.738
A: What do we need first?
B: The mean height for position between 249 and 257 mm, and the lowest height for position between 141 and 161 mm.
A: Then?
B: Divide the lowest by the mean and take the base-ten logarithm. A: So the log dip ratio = -0.04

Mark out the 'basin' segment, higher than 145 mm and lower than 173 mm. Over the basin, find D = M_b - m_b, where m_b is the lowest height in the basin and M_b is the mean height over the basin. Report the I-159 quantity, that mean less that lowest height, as 0.057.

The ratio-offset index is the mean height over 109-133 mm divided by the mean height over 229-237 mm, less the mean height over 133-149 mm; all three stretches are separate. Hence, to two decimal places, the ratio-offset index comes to -0.39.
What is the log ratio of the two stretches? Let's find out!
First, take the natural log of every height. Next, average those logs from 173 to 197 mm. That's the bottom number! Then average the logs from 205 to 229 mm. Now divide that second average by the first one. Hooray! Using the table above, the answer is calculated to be 0.95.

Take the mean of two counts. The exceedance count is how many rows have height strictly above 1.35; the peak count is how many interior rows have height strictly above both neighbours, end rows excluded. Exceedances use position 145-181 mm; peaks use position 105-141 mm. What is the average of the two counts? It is 2.5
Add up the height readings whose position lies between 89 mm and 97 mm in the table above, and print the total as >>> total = 2.3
